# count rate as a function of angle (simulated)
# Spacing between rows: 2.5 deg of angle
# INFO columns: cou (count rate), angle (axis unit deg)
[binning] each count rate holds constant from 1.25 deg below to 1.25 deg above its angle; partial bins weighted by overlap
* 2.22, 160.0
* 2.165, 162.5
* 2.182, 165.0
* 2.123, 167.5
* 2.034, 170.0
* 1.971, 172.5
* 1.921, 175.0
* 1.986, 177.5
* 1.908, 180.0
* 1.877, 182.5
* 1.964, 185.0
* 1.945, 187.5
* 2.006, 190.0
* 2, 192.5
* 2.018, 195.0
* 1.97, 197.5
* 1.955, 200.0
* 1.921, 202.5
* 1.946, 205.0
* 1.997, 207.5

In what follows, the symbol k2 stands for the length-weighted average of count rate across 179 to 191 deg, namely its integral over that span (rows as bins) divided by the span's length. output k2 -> 1.94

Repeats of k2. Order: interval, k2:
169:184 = 1.95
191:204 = 1.97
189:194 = 2.00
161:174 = 2.09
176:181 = 1.95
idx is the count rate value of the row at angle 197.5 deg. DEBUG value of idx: 1.97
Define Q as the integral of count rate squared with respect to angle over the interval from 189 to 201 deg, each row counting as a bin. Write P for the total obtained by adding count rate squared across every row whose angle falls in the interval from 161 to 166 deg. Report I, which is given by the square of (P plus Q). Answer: 3247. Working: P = 9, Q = 48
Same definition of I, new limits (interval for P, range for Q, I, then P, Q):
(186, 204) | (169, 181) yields 5413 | 27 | 46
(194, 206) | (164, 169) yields 1787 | 19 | 23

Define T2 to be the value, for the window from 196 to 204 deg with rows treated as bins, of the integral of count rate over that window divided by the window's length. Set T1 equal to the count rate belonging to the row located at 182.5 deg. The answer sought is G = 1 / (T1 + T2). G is 0.261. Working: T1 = 1.877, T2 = 1.95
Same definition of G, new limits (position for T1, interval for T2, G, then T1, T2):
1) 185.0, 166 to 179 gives 0.252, 1.964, 2.01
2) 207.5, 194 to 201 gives 0.251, 1.997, 1.98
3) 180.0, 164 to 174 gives 0.251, 1.908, 2.07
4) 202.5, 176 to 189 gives 0.259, 1.921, 1.94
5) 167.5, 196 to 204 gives 0.245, 2.123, 1.95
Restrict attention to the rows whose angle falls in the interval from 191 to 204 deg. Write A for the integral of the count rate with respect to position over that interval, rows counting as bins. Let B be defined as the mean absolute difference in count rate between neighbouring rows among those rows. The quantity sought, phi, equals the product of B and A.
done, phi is 0.74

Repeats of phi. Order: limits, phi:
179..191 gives 1.15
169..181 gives 1.51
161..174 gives 1.55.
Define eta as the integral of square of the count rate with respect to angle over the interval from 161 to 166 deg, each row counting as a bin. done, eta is 23.7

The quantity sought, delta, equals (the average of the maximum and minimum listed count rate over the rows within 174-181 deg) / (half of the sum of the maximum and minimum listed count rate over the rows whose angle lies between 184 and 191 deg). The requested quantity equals 0.99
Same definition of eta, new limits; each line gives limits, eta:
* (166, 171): 21.8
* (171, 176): 19.0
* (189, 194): 20.1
